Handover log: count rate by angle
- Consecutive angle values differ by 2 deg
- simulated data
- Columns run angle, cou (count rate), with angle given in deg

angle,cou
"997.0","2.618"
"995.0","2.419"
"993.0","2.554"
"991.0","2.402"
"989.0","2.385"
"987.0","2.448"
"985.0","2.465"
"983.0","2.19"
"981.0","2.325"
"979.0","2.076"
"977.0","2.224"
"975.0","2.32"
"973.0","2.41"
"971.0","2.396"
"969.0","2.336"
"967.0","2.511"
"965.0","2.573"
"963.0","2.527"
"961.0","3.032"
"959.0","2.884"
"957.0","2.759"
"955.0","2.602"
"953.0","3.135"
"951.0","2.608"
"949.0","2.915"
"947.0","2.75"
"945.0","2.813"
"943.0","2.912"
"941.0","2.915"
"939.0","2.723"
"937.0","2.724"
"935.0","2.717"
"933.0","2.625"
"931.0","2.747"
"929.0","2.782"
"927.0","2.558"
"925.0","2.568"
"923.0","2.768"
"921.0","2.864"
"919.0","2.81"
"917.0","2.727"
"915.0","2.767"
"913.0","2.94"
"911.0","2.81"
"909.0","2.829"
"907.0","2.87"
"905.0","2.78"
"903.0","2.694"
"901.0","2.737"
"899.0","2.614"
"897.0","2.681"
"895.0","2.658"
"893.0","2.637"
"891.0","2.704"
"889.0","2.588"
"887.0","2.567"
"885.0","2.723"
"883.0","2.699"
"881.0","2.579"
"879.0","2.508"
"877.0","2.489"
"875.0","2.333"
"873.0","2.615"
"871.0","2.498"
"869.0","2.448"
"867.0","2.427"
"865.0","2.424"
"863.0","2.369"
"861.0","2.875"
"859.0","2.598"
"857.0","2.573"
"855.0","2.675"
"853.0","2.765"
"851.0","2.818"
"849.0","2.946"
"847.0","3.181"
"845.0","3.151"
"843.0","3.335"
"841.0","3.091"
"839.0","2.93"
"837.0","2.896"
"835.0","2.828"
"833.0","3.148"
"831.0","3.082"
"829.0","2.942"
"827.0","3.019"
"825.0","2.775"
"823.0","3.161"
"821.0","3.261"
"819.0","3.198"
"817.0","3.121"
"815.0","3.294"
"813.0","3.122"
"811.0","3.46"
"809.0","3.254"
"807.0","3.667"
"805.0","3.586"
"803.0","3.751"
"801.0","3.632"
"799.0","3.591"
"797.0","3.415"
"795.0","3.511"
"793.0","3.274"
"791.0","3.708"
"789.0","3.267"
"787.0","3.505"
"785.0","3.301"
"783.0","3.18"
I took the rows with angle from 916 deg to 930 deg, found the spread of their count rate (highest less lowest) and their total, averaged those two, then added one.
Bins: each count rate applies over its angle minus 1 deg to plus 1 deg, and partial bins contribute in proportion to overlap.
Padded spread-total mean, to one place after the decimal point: 10.7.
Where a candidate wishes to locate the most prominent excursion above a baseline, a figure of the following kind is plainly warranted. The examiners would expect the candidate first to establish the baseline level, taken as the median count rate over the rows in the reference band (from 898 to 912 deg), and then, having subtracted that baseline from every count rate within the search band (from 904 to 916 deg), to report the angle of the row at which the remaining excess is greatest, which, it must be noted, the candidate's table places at 913.0 deg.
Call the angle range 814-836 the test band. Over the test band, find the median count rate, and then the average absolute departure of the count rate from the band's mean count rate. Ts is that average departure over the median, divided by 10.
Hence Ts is 0.0043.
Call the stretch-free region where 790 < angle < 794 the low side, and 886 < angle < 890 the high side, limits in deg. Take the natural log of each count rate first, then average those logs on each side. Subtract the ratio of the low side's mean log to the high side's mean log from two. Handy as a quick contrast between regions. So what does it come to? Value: 0.68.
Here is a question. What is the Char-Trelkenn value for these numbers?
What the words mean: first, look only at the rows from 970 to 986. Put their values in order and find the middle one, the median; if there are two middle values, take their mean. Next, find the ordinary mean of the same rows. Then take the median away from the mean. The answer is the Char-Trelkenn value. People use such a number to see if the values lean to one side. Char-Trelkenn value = -0.02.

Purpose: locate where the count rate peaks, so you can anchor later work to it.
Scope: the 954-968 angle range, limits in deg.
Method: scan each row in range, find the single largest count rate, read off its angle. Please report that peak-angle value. 961.0 deg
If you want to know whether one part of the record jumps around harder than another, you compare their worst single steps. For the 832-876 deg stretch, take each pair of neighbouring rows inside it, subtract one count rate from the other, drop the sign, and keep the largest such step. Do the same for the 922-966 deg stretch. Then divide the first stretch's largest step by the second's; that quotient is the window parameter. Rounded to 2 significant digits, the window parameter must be 0.95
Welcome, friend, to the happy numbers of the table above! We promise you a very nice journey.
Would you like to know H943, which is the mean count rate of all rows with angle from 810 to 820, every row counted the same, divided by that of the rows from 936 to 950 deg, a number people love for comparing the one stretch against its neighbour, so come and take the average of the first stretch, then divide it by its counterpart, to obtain 1.148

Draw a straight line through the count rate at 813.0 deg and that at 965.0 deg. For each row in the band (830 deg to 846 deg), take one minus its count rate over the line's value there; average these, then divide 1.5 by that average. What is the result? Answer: -173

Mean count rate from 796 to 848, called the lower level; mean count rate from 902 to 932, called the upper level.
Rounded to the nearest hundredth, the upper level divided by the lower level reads 0.86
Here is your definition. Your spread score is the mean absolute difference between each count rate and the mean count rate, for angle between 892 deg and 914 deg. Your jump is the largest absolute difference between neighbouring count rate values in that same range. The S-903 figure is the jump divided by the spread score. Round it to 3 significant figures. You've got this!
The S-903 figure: 1.49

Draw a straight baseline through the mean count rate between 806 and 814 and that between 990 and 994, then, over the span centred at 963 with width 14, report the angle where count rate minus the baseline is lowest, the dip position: 969.0 deg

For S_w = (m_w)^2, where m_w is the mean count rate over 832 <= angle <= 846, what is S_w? 9.3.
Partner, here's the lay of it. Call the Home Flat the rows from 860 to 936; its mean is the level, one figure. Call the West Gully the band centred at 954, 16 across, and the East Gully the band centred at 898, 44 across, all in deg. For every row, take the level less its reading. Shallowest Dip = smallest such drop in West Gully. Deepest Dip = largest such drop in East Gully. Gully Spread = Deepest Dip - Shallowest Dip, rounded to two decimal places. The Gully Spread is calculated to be 0.65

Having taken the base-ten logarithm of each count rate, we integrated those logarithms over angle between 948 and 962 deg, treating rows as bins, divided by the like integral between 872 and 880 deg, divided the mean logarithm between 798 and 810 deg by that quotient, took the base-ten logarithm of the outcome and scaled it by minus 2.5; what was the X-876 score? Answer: 1.4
